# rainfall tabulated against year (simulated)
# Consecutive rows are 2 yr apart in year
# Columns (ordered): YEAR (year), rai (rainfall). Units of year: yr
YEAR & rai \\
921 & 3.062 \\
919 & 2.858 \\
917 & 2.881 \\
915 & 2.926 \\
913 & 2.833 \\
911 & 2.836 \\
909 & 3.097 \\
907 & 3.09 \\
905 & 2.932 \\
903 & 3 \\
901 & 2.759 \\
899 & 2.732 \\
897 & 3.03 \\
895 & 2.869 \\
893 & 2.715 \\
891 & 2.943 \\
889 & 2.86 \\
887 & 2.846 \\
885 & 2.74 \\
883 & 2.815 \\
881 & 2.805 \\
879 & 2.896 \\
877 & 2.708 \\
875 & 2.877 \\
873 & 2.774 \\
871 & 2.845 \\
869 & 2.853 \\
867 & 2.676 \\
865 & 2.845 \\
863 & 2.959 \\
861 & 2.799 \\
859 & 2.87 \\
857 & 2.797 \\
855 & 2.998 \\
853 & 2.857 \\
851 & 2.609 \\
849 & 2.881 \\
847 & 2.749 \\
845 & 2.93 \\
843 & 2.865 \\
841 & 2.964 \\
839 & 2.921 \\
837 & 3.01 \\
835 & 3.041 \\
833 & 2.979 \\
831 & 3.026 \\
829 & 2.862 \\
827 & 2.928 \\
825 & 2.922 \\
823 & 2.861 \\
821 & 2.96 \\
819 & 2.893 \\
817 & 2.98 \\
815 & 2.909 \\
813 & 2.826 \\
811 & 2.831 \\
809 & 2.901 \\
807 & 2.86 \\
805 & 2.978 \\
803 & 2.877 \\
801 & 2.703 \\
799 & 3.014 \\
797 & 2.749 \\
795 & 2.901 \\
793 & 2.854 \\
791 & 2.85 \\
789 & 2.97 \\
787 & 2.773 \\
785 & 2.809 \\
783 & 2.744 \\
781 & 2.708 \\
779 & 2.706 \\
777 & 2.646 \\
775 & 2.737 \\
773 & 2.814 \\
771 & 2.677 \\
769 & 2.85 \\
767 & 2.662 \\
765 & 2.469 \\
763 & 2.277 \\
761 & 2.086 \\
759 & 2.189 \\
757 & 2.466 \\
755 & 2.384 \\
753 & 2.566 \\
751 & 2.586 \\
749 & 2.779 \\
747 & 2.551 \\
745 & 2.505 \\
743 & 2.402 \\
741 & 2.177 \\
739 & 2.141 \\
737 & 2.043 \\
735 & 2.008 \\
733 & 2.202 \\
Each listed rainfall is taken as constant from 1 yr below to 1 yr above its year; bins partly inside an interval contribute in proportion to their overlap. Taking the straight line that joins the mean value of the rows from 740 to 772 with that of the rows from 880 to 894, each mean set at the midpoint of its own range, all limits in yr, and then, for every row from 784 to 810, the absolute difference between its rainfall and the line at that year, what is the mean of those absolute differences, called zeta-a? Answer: 0.281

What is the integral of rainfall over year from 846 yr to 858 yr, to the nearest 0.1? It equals 33.8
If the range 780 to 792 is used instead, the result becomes 33.7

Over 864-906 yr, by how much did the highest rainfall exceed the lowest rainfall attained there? 0.35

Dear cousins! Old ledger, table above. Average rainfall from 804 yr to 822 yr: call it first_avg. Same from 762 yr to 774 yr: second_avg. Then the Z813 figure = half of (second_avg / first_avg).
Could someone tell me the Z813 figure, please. 0.452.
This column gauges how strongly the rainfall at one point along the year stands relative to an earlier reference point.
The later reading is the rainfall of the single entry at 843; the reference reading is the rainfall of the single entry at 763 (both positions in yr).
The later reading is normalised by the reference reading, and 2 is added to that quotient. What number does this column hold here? 3.26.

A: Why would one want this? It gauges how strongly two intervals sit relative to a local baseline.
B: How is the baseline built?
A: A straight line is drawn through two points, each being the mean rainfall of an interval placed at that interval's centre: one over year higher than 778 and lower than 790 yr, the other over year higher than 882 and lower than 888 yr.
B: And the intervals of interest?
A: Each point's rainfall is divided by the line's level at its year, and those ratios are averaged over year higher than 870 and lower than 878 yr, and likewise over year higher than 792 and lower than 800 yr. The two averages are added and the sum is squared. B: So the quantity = 4.14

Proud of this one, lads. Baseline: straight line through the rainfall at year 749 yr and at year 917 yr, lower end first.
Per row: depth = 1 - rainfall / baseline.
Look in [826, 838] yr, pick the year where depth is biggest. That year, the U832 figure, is 829 yr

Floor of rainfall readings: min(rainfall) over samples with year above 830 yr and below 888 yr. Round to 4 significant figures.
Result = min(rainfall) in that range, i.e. 2.609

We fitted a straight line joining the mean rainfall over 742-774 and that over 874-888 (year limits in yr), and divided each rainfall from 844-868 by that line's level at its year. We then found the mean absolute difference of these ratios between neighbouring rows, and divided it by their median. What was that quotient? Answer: 0.0566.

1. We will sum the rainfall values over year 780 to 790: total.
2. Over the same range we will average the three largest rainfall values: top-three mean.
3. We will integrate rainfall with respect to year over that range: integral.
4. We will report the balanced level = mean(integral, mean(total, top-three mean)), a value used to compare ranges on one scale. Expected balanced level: 18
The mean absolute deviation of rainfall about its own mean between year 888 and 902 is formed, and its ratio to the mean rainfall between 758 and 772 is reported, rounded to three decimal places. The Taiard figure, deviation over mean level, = 0.038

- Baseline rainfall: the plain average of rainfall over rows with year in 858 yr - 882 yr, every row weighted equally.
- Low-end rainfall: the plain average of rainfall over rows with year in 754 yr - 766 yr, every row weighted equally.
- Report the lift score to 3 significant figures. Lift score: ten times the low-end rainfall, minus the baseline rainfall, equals 20.3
